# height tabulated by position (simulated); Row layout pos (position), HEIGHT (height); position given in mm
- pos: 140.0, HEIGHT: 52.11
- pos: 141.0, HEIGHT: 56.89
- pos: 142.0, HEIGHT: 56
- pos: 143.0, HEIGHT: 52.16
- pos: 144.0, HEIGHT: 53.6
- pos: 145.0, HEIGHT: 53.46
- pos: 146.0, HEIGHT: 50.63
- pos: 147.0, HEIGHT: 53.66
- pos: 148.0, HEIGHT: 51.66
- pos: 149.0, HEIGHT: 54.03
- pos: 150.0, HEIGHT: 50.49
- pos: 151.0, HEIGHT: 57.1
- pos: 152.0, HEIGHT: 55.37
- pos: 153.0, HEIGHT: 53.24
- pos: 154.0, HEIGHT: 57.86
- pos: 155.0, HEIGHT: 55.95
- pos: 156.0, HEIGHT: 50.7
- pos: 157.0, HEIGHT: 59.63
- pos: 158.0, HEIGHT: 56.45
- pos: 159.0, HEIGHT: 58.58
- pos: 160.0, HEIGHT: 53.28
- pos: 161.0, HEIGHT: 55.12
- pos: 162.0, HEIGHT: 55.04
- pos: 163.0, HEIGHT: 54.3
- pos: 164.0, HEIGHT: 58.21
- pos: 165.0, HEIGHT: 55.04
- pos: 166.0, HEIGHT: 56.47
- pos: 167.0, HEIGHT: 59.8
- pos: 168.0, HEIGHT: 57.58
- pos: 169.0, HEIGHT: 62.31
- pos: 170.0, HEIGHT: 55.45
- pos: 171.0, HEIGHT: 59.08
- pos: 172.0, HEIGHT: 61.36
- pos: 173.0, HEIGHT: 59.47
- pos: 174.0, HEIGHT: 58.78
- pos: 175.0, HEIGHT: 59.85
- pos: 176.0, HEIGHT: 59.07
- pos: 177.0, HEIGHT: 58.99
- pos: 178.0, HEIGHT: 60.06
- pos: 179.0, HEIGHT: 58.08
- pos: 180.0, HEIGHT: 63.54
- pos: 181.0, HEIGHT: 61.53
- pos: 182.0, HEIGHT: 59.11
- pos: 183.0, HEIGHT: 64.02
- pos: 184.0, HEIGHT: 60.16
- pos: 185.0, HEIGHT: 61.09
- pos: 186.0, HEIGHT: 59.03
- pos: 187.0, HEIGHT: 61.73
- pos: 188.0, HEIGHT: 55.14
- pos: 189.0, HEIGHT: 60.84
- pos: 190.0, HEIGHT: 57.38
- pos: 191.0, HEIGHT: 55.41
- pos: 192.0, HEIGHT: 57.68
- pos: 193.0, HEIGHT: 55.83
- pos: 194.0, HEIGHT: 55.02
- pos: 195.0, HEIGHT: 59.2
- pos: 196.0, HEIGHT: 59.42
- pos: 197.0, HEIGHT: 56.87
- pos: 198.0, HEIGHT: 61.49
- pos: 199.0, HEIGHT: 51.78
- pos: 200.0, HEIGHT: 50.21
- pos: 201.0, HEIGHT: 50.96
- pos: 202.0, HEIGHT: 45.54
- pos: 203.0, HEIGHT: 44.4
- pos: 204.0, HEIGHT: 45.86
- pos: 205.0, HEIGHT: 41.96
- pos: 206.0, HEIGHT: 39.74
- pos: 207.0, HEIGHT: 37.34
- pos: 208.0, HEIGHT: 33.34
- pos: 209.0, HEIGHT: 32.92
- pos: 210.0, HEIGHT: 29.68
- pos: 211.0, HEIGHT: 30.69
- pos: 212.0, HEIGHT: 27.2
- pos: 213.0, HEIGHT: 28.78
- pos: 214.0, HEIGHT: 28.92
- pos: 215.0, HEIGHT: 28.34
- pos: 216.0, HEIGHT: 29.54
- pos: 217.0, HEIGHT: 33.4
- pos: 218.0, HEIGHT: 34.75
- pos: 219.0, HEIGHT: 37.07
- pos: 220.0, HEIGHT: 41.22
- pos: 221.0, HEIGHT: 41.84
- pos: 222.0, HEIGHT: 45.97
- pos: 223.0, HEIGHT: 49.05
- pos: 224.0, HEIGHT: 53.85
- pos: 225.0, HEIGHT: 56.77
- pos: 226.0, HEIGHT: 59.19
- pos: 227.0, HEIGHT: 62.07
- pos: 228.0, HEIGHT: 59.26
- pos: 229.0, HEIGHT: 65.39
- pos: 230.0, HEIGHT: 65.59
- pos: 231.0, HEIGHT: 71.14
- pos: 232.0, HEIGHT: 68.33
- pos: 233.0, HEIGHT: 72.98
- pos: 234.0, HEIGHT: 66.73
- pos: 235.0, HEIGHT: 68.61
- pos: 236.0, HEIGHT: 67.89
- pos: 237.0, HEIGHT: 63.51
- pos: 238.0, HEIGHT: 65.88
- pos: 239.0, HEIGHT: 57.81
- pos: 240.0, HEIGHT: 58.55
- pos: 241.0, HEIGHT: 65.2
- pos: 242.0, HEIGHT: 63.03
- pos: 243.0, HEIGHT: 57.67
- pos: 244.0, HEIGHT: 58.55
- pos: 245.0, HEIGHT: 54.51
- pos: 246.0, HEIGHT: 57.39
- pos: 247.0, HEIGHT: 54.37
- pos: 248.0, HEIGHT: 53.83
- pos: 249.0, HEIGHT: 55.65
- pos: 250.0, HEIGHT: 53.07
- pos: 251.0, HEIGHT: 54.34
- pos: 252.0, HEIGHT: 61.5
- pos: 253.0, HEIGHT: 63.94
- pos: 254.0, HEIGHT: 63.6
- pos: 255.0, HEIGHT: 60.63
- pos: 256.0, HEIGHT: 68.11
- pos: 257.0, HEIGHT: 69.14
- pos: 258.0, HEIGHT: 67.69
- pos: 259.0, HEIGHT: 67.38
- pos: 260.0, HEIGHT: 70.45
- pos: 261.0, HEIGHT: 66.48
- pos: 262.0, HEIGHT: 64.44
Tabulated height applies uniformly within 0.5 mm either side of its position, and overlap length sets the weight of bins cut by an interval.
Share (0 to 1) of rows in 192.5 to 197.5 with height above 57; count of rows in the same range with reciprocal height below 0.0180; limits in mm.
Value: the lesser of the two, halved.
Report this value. 0.2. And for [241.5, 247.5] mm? 0.3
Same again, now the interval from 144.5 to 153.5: 0.1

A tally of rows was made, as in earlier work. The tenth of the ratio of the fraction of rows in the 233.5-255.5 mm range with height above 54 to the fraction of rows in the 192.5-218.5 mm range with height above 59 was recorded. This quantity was 0.79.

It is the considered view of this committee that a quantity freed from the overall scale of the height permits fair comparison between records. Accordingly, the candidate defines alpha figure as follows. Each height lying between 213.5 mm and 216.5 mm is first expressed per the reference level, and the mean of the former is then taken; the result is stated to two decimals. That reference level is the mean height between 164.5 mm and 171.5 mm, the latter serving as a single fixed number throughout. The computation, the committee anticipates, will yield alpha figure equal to 0.50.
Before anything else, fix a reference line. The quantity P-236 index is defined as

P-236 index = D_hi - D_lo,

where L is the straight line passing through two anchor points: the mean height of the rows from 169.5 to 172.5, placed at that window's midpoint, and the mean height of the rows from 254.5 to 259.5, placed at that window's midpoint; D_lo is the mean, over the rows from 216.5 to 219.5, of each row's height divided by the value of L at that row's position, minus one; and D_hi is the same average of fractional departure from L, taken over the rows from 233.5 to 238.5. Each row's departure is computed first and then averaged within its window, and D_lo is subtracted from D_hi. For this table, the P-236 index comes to 0.47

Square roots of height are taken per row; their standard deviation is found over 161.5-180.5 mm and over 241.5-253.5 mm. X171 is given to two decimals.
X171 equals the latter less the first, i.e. 0.08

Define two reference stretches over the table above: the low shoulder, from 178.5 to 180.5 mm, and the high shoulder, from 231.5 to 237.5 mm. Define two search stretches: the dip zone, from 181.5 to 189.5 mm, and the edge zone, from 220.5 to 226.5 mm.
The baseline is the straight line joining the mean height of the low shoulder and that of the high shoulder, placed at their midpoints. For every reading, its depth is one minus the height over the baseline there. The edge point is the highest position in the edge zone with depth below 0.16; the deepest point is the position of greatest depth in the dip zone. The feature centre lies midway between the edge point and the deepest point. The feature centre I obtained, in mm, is 207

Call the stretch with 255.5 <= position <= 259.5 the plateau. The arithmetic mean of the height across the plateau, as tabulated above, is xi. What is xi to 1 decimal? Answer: 68.1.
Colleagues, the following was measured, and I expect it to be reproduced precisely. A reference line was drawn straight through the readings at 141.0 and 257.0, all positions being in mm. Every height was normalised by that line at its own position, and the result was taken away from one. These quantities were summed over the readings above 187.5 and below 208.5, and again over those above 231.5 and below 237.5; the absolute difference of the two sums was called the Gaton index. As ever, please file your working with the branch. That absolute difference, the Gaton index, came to 4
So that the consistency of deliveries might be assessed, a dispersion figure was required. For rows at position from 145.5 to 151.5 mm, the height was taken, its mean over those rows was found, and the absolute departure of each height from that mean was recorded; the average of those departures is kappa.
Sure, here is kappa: 2.0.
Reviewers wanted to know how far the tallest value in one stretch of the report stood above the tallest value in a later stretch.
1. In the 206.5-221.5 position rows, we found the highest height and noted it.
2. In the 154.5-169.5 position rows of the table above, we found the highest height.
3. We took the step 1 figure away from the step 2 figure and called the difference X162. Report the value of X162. 20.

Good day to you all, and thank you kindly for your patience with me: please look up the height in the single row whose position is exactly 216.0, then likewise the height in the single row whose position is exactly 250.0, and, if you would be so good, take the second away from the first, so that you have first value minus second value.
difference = -24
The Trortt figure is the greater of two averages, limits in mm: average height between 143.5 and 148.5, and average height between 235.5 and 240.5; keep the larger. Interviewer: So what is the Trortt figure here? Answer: 62.7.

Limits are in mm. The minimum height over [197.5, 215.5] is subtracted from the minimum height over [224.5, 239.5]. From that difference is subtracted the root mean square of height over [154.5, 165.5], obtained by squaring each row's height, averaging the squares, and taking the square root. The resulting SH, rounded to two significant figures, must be -26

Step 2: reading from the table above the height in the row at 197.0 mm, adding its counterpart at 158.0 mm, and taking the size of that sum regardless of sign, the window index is 113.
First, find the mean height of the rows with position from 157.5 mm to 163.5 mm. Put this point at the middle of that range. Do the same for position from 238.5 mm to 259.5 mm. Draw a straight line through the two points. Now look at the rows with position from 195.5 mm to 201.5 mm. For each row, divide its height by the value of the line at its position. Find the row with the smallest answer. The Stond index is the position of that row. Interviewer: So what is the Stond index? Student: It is 200.0 mm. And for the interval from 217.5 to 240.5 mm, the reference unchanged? 218.0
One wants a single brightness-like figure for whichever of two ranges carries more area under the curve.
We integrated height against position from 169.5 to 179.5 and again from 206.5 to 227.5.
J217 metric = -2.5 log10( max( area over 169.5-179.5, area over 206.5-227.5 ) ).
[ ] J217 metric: -7.29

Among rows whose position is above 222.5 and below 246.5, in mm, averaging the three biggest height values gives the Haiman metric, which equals 71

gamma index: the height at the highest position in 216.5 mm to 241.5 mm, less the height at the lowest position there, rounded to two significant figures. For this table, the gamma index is 32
